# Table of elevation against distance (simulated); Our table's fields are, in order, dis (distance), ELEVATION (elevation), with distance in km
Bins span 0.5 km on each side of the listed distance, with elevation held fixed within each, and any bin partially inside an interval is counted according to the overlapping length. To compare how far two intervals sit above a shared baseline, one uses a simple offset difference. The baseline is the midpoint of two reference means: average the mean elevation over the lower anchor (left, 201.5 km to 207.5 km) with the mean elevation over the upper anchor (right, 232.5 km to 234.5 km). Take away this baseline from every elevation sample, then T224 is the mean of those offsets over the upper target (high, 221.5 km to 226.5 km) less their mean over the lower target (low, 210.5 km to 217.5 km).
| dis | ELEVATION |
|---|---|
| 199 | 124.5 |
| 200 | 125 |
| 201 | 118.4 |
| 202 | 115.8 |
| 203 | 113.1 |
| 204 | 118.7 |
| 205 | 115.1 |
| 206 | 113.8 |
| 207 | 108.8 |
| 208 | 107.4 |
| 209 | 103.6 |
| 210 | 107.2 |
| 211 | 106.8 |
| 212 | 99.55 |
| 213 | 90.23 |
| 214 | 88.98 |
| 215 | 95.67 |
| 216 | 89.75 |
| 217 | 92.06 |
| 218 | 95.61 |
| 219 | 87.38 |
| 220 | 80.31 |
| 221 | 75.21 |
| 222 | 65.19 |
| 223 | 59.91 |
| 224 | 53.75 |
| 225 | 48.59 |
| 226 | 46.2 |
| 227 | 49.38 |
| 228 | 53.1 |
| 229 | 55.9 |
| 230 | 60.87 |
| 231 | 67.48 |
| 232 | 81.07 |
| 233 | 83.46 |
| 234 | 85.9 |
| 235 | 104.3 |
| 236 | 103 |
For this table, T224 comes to -40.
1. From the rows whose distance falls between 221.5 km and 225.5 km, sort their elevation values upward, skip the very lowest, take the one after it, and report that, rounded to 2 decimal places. 53.75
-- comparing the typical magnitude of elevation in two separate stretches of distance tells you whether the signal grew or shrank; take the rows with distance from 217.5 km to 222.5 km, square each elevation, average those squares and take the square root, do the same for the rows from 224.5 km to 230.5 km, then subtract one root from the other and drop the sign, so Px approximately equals 29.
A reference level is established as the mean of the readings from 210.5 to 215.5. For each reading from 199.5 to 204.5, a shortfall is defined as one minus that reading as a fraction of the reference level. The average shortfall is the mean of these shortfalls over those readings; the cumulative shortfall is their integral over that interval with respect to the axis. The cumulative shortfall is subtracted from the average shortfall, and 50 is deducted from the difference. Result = -49.09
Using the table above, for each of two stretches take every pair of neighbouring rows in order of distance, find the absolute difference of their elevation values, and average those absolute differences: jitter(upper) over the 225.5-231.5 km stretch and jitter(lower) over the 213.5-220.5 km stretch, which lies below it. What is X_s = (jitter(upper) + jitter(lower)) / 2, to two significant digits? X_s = 4.9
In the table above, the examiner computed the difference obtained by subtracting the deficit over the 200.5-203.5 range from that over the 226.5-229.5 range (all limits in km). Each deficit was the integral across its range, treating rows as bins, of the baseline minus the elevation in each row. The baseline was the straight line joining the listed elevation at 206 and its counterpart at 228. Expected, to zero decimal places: -26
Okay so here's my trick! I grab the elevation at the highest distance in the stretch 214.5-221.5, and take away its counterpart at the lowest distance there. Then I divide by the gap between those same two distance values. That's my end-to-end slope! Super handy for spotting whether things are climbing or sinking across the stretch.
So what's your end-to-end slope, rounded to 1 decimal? -3.4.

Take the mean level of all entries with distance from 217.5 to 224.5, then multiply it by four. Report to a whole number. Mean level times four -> 296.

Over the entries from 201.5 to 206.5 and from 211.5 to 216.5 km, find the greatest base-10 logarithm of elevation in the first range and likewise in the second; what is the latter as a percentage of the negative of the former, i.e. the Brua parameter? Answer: -96.3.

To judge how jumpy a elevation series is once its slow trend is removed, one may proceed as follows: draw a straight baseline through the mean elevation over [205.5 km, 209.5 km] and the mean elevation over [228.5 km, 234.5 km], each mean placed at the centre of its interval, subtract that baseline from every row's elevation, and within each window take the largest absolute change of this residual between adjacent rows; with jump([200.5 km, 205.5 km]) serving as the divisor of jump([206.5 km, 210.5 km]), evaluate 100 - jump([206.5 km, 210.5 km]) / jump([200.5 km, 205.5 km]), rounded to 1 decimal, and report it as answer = 99.3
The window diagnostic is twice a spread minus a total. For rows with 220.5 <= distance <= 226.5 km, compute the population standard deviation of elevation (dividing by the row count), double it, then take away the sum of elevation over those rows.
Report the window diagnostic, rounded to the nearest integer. -329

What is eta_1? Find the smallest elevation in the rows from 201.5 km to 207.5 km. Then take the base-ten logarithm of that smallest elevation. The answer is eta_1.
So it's 2.04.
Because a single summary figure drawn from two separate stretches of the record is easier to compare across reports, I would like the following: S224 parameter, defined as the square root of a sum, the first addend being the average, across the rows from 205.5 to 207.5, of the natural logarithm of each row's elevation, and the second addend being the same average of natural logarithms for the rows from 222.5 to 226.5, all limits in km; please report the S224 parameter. 2.94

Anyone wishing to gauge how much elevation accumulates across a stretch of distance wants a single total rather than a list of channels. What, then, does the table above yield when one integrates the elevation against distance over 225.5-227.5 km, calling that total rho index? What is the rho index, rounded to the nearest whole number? 96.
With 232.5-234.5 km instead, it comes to 169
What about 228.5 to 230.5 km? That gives 117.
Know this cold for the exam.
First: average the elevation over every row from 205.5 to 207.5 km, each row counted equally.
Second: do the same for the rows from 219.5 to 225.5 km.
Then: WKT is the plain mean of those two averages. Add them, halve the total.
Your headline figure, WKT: 88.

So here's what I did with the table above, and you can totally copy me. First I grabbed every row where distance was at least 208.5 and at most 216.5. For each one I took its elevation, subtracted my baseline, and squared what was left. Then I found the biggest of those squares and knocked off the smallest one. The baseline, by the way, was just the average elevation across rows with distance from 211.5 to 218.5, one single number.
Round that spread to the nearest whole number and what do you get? 192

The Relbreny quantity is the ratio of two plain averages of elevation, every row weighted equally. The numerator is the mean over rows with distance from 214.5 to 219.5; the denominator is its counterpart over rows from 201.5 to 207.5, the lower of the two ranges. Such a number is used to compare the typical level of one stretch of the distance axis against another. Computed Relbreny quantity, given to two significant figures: 0.81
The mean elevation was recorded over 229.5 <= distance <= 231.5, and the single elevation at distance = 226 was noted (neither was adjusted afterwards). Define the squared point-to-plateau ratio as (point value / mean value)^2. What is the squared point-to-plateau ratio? 0.52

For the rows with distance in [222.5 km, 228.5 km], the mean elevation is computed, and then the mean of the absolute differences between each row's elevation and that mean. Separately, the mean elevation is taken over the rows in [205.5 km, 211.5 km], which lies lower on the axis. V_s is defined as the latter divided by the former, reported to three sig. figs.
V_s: 28.7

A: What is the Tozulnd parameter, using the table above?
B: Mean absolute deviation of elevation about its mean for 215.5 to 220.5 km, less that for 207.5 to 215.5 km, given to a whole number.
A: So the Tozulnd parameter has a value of -2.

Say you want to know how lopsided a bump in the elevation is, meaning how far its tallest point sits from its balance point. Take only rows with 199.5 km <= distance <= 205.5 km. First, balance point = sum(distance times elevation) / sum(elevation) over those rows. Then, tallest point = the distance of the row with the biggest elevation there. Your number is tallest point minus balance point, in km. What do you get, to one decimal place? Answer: -2.5 km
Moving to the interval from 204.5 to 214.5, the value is -4.3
